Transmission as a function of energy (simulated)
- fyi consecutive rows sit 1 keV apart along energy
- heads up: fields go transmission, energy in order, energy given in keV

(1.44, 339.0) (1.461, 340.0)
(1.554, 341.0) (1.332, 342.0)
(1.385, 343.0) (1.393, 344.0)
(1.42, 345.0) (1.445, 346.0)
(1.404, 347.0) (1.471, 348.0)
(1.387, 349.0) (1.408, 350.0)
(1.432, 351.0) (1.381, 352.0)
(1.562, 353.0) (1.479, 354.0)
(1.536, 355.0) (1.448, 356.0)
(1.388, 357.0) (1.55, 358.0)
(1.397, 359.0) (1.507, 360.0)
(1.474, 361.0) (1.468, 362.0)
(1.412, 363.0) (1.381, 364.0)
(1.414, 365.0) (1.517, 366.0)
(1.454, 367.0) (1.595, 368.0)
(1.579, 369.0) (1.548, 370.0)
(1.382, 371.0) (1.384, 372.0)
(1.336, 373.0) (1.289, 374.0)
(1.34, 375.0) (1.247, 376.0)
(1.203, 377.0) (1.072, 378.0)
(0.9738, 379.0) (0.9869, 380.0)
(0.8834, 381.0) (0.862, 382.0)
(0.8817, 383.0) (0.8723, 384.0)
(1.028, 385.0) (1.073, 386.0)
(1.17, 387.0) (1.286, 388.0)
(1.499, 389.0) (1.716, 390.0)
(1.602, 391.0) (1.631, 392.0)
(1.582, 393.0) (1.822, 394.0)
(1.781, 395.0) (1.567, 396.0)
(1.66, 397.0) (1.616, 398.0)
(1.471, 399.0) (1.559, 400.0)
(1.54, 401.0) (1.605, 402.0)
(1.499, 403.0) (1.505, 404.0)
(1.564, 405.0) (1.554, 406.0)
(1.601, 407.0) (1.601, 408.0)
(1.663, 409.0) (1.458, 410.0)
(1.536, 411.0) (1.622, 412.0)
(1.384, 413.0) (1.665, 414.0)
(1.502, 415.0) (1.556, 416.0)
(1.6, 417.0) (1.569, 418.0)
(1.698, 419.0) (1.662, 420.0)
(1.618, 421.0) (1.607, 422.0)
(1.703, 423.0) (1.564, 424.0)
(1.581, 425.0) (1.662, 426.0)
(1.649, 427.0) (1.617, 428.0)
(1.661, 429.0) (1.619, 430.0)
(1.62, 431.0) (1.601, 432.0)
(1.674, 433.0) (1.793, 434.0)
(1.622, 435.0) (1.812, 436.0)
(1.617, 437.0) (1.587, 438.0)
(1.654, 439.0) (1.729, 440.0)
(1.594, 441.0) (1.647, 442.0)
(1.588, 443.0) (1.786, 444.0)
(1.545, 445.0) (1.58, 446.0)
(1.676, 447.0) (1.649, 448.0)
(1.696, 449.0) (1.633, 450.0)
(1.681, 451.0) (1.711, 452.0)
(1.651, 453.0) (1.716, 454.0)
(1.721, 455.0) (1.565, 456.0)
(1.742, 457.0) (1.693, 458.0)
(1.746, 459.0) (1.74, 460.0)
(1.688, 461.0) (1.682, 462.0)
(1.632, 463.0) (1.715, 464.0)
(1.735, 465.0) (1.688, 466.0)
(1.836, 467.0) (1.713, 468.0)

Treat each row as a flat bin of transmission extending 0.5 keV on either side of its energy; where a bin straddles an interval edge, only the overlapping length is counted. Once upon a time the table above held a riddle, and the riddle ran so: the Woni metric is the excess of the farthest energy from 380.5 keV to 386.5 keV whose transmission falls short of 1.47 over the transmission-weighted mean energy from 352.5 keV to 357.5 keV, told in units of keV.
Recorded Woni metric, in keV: 31.1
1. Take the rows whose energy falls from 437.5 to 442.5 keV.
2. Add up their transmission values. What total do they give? 8.2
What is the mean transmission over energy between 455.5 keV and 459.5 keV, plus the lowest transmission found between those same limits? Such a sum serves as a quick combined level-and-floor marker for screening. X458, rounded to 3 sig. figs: 3.25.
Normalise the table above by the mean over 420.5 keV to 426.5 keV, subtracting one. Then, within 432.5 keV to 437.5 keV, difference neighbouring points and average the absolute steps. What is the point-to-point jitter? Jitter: 0.10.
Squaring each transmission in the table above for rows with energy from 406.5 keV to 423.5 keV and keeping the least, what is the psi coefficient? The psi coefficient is 1.9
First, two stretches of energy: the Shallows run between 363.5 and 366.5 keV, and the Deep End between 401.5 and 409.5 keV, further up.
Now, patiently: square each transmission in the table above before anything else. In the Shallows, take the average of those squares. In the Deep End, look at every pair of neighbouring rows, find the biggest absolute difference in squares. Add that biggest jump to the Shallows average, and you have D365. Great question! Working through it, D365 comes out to 2.40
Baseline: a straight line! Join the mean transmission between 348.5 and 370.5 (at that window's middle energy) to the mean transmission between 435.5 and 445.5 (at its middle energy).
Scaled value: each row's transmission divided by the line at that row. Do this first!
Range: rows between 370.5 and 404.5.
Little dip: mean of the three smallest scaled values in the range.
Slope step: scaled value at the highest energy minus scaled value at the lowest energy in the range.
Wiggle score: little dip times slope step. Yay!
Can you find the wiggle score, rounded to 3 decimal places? 0.019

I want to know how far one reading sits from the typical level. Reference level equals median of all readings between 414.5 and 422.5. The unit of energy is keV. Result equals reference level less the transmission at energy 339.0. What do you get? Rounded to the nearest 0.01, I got 0.16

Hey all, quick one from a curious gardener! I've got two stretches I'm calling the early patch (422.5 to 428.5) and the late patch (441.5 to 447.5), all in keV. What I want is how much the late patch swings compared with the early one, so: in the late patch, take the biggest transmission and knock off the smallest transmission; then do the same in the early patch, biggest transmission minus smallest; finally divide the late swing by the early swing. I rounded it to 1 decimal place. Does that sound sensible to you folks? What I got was 1.7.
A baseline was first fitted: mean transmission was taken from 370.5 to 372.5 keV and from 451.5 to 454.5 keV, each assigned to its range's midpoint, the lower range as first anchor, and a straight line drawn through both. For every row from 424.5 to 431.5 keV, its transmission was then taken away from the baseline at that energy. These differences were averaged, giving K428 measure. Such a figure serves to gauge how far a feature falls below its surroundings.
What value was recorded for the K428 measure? -0.032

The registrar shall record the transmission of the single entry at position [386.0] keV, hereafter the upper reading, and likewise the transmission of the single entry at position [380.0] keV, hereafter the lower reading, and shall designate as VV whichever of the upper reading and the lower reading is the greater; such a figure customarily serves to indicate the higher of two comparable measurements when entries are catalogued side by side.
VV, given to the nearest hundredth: 1.07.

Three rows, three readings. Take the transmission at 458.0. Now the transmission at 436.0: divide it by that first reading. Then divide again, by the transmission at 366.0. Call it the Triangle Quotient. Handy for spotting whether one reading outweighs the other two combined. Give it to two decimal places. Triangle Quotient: 0.71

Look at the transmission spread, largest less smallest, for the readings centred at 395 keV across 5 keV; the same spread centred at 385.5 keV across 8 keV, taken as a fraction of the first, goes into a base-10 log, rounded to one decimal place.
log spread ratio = 0.4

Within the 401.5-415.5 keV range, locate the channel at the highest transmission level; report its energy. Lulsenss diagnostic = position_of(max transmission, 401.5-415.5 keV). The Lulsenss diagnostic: 414.0 keV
